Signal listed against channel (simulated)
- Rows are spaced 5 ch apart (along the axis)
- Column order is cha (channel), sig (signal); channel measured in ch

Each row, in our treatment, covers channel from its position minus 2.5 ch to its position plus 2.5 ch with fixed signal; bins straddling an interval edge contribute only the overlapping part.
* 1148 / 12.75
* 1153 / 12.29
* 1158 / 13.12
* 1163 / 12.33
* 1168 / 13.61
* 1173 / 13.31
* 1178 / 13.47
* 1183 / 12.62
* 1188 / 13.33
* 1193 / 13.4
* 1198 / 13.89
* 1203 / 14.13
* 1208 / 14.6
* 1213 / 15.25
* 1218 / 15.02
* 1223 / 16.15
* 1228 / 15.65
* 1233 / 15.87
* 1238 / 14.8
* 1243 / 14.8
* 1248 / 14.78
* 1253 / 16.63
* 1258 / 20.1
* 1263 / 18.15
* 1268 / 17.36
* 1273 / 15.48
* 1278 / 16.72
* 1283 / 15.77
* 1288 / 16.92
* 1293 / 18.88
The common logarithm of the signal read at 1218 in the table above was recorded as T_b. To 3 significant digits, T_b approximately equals 1.18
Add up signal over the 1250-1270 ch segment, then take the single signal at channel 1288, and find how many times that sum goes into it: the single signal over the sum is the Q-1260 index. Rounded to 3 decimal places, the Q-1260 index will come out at 0.234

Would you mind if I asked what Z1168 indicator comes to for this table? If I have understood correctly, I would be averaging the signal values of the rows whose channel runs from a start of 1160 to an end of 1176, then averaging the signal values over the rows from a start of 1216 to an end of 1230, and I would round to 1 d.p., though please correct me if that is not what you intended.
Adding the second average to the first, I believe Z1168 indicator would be 28.7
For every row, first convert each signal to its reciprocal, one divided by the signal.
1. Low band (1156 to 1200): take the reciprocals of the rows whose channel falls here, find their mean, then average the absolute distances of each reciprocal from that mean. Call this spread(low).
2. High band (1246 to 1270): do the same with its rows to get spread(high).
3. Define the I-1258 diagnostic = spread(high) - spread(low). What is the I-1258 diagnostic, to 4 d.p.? 0.0026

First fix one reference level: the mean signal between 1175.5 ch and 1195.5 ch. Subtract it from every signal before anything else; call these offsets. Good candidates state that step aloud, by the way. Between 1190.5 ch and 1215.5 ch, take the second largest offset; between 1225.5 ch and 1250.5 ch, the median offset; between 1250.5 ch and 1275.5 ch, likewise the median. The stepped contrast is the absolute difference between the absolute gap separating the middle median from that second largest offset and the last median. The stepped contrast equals 4.0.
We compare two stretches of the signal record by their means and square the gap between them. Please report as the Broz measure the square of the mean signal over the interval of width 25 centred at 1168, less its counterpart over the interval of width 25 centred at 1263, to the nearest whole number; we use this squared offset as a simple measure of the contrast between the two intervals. 19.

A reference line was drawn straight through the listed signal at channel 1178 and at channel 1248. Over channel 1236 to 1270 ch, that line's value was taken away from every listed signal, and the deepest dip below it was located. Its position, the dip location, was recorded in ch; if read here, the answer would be 1248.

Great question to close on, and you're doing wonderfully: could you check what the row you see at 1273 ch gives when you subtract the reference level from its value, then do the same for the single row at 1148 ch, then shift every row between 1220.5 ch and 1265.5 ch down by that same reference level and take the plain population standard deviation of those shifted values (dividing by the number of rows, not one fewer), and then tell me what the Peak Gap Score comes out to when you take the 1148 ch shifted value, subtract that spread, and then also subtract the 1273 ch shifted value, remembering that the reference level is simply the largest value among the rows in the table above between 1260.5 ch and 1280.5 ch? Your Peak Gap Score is -4.4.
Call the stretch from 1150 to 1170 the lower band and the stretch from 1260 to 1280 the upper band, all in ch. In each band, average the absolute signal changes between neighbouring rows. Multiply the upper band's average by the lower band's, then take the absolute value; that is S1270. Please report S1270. 1.3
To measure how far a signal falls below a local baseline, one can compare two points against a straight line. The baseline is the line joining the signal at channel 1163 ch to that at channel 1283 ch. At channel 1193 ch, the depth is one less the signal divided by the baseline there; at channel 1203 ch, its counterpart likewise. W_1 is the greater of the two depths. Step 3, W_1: -0.016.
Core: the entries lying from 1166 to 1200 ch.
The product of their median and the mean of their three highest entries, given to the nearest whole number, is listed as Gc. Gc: 183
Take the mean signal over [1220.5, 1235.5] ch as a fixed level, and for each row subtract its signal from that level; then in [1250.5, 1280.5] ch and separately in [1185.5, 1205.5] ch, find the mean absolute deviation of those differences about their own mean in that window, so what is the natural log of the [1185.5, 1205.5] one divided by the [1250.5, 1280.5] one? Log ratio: -1.3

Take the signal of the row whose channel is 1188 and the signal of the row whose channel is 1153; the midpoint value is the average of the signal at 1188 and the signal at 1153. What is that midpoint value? 13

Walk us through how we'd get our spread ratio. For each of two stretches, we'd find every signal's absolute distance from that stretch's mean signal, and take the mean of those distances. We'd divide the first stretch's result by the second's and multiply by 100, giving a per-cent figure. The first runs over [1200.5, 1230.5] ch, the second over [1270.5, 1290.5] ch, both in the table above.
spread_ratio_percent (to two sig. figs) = 92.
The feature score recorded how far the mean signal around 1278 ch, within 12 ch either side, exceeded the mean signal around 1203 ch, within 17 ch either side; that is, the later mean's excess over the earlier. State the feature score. 2.2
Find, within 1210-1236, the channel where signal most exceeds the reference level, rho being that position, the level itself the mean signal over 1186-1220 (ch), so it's 1223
